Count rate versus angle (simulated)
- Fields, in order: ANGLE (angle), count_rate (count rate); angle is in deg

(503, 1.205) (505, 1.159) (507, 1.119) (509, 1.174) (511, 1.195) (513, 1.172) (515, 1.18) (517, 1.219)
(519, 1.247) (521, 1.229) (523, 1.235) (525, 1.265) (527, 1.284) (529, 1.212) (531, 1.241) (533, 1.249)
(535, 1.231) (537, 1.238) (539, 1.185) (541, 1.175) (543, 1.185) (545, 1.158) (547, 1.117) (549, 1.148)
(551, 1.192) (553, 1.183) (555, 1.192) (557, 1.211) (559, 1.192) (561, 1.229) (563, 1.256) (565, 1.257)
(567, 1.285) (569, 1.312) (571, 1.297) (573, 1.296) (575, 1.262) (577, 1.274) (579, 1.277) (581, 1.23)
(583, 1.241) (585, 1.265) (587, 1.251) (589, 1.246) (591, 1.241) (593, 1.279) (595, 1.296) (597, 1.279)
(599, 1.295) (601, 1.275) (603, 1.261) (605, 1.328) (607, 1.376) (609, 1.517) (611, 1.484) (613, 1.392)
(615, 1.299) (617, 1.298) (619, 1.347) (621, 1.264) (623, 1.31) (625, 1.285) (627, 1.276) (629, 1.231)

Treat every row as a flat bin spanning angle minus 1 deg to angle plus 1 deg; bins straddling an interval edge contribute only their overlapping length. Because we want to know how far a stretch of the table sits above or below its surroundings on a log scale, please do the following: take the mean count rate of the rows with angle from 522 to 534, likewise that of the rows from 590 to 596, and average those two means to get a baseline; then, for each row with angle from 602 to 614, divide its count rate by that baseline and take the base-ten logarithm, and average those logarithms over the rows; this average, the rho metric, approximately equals 0.043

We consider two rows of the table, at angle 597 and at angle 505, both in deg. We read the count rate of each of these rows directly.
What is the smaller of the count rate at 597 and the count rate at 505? 1.16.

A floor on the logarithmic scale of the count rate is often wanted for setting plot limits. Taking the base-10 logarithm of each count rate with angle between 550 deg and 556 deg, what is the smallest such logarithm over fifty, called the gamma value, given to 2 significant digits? 0.0015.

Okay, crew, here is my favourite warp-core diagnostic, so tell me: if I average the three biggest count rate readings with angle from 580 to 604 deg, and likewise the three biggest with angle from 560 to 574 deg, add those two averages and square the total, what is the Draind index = 6.7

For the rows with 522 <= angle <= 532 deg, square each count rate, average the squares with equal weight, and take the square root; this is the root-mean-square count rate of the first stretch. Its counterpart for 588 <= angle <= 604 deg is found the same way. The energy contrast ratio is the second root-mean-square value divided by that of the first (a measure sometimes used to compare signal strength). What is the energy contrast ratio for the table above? 1.02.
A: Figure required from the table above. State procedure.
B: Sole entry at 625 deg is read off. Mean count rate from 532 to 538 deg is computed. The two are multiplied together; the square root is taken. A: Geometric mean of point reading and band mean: 1.26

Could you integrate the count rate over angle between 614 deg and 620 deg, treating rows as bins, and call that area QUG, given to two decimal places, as 7.89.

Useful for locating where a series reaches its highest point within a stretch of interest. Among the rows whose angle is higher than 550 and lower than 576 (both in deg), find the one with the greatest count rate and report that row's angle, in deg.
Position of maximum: 569 deg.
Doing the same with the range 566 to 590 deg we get 569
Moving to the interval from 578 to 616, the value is 609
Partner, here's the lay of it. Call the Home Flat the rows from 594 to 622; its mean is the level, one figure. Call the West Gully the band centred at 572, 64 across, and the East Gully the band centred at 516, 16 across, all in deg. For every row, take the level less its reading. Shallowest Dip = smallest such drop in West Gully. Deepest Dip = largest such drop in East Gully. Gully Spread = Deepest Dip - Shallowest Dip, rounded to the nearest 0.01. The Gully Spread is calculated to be 0.14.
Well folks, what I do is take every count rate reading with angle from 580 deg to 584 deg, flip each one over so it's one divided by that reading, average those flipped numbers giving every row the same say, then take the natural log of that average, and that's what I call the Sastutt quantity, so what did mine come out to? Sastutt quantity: -0.211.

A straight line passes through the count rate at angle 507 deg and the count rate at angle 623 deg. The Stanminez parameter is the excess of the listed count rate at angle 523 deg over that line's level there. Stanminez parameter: 0.09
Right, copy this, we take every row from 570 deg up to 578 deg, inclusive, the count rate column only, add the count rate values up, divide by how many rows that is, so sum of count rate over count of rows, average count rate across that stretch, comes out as 1.28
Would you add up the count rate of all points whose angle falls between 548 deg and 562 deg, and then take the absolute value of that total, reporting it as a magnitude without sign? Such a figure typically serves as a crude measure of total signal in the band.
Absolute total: 8.3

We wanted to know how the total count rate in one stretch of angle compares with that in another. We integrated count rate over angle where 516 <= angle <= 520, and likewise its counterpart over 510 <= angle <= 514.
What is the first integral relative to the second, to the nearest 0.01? 1.04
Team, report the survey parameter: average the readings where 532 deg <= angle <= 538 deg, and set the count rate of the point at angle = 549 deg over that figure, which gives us 0.93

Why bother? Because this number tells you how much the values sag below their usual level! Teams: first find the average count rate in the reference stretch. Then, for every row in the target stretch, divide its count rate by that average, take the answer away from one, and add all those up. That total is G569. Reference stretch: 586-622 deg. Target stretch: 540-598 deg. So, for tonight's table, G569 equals 1.8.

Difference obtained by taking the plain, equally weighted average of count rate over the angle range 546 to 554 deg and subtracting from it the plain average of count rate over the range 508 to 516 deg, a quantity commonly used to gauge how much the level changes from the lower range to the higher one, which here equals -0.02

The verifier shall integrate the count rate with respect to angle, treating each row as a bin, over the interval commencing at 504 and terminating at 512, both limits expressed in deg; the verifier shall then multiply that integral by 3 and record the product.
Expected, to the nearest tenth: 27.9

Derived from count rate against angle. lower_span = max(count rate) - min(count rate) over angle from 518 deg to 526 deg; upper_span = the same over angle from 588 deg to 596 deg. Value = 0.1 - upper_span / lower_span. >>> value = -1.4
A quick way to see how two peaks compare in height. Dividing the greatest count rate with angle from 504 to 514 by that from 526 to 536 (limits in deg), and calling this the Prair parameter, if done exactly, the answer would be 0.93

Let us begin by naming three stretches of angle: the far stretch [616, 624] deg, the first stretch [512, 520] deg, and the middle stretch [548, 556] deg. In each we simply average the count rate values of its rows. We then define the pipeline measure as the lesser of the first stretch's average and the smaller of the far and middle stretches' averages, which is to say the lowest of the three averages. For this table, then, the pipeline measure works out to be 1.18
